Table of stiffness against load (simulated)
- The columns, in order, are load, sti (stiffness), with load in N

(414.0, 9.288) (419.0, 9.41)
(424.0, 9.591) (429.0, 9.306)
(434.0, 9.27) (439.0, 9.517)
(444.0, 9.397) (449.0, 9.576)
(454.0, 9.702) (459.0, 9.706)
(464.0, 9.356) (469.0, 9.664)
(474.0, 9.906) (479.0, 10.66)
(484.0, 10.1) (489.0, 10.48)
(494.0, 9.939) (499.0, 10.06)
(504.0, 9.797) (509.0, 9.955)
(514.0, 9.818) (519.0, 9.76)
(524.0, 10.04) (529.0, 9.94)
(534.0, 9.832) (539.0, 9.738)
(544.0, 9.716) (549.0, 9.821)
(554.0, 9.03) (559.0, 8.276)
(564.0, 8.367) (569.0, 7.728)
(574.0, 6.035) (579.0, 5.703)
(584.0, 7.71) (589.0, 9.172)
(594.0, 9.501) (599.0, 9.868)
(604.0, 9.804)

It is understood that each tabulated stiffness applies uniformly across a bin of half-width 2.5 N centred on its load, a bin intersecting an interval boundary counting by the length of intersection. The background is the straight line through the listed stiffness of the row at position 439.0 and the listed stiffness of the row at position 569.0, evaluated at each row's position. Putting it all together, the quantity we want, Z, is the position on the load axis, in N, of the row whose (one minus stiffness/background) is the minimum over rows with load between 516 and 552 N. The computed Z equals 549.0 N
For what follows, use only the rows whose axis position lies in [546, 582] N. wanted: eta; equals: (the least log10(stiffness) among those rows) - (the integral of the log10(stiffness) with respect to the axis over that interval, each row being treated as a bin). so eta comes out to -31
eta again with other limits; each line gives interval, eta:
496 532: -35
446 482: -35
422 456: -32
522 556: -33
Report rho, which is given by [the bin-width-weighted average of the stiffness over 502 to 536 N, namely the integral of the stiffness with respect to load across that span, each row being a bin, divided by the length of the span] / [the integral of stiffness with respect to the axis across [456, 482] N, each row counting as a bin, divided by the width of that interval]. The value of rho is 1.00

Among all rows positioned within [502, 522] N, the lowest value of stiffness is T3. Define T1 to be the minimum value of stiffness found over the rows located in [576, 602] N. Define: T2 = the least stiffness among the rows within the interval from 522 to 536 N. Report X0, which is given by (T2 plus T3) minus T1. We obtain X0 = 14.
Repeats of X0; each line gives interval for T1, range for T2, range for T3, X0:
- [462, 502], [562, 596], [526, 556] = 5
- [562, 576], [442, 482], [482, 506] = 13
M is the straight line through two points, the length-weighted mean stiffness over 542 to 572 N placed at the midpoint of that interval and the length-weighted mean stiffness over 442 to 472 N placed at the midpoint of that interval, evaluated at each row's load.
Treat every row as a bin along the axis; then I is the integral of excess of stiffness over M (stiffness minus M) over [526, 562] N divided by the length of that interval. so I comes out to 0.60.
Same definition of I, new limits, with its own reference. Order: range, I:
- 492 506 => 0.70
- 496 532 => 0.80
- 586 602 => 1.01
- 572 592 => -1.32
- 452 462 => 0.11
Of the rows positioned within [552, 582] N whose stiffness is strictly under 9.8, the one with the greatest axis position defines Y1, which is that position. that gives 579.0 N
